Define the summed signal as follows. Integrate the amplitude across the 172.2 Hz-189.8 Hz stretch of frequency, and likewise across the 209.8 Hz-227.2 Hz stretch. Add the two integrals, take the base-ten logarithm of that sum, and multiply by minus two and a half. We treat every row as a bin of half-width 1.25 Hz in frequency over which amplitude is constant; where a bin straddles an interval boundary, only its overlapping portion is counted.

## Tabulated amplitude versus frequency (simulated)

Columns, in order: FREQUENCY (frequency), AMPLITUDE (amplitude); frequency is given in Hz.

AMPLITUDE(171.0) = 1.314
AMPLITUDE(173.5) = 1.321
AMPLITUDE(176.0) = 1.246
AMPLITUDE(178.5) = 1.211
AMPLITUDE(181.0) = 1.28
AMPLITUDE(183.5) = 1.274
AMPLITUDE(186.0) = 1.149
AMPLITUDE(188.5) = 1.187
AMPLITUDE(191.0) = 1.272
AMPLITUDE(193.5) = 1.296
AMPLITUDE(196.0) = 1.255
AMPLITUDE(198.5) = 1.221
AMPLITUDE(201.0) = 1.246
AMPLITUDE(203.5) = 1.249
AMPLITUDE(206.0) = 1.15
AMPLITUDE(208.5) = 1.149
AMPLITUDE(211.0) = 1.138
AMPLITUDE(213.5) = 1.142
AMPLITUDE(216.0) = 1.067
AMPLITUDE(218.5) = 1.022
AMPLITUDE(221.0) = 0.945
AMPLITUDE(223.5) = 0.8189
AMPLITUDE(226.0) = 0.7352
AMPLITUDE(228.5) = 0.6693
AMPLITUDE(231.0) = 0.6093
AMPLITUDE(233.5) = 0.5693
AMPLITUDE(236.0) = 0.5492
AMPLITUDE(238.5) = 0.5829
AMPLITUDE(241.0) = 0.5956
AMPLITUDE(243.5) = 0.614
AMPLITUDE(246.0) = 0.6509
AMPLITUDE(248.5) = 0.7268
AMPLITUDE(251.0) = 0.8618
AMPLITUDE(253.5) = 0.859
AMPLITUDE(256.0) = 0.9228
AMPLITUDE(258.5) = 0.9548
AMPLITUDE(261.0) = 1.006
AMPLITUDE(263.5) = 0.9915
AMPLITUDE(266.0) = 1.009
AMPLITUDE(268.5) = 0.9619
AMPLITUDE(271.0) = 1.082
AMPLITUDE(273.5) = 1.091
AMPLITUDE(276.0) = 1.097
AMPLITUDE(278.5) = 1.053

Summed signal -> -3.97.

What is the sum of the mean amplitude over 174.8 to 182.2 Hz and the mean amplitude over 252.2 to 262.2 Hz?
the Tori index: 2.18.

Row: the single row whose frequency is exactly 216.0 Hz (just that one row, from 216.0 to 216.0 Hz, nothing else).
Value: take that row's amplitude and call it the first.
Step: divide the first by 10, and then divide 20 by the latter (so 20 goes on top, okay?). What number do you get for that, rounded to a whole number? 187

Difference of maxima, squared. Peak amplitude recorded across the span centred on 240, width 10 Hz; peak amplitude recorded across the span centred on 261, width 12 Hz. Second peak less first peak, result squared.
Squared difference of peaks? 0.16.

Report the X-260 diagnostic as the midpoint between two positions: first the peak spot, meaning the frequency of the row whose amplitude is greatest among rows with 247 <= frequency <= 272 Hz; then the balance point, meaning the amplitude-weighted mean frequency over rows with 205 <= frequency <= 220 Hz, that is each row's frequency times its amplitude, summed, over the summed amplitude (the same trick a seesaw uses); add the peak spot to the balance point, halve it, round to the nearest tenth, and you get 241.5 Hz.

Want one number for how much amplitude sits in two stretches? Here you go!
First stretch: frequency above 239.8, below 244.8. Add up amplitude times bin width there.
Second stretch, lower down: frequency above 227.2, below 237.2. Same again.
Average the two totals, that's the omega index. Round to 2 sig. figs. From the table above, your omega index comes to 4.5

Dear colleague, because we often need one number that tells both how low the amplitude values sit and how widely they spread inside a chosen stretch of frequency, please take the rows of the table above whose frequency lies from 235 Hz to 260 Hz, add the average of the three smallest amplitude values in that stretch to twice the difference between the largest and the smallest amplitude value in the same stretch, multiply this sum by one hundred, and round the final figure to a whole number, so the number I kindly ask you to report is 139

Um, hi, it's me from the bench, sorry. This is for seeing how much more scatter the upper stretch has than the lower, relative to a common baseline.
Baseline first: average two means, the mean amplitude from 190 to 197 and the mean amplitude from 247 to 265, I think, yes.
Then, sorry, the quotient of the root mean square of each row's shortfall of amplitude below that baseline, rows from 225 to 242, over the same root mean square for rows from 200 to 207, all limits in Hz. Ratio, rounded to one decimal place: 3.5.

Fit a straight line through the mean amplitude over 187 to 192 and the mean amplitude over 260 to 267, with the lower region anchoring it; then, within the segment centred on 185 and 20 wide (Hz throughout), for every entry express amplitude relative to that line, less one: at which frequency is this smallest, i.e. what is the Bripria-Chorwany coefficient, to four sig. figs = 186.0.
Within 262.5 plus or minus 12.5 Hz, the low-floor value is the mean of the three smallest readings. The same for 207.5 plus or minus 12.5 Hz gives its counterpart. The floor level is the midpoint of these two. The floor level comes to 0.98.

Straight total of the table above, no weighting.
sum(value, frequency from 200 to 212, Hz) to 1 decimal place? 5.9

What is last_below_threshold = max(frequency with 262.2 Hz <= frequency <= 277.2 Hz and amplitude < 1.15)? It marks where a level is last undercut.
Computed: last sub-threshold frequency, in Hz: 276.0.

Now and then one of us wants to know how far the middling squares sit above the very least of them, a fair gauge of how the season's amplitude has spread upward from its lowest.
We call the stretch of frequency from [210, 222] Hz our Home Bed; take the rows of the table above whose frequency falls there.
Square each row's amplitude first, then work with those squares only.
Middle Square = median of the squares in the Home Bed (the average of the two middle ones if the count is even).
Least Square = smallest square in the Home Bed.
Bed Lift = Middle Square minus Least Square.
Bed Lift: 0.25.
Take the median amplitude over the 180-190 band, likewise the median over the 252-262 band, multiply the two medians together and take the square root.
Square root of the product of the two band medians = 1.1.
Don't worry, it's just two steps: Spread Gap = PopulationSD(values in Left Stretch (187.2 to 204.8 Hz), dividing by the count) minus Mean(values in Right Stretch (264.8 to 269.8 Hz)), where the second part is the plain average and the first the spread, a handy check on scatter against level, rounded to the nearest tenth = -1.0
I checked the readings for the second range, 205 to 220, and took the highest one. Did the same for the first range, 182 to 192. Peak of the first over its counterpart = 1.1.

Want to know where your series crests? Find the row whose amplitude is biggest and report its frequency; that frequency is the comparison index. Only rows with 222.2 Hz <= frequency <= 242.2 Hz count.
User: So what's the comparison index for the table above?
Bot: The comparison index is 223.5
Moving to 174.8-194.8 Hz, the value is 193.5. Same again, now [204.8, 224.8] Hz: 206.0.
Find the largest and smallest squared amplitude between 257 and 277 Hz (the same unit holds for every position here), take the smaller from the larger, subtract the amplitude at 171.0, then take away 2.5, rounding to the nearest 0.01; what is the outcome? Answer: -3.52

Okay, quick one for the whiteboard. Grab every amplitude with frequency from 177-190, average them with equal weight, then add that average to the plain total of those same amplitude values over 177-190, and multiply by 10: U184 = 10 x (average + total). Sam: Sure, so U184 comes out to 73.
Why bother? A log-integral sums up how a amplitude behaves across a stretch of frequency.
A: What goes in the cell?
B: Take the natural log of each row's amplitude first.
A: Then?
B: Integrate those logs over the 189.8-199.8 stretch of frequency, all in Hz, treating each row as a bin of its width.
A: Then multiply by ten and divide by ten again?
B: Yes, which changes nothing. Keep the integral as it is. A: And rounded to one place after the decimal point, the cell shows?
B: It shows 2.3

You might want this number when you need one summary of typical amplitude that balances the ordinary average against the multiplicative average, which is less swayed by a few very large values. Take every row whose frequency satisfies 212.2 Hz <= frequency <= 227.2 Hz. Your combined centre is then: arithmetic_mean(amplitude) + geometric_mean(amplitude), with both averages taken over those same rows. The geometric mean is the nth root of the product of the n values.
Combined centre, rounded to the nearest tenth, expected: 1.9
